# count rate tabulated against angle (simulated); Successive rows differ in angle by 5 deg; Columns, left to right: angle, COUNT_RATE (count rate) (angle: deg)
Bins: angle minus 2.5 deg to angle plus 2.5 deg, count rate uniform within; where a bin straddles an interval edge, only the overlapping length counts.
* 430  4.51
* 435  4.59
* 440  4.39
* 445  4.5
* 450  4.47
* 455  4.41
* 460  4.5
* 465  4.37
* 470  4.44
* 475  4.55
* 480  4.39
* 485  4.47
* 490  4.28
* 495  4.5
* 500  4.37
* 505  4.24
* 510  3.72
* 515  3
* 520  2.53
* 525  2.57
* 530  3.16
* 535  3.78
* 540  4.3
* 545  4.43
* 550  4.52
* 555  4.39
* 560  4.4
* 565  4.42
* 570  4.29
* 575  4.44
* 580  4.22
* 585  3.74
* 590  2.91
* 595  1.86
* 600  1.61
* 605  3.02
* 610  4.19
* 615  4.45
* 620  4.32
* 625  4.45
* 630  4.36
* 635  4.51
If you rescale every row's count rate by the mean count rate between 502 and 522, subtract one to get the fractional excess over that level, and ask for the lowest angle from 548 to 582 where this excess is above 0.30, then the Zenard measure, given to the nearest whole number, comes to 550 deg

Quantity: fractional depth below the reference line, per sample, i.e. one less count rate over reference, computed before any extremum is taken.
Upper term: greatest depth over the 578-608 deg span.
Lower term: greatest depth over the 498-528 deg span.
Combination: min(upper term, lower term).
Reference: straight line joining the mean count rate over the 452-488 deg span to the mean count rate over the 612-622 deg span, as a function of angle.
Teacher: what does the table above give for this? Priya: 0.43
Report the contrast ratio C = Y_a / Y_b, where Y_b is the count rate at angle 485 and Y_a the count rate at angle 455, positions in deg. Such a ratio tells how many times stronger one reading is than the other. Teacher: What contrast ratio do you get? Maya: 0.99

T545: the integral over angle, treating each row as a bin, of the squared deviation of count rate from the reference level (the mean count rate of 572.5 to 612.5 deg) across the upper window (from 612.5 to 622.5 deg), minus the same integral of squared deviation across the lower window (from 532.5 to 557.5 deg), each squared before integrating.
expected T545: -16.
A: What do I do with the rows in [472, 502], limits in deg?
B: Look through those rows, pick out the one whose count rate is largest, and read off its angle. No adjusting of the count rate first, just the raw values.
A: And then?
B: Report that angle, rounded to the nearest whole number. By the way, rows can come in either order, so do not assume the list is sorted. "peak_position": 475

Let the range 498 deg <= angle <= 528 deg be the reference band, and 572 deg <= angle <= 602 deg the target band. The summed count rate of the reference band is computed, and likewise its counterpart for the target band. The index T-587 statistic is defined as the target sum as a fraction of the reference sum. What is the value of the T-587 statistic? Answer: 0.92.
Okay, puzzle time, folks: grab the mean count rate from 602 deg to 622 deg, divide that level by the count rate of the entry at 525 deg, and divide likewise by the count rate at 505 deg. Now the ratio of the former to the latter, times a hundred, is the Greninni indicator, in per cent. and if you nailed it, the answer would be 165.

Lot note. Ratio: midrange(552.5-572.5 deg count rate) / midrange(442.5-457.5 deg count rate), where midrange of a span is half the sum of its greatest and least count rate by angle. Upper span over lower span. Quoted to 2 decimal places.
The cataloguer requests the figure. 0.98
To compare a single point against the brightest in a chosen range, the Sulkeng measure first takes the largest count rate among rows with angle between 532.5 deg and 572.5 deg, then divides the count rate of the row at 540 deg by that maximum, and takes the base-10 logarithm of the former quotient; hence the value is -0.022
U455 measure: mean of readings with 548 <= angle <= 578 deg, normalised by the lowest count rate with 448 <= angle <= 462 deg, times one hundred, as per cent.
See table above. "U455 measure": 100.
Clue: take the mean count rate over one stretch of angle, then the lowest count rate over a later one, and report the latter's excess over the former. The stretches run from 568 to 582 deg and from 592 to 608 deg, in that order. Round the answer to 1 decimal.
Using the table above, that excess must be -2.7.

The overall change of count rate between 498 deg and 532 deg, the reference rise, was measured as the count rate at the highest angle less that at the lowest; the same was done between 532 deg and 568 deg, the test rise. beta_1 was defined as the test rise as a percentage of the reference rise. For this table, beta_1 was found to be -53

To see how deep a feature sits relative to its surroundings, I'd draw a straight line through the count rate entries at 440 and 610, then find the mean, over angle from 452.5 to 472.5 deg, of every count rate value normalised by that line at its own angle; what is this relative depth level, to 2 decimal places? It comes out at 1.02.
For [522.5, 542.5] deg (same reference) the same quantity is 0.81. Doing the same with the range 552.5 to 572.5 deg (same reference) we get 1.03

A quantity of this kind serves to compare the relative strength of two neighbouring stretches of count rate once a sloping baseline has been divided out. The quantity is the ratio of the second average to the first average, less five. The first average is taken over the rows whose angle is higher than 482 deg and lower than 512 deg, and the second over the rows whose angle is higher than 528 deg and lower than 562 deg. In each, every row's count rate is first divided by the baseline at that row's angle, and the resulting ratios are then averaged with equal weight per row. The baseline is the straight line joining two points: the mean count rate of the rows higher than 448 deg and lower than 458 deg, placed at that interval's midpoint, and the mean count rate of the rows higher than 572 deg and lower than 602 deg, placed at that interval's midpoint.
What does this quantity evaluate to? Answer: -3.90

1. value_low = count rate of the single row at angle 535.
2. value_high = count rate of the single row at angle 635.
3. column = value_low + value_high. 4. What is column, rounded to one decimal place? 8.3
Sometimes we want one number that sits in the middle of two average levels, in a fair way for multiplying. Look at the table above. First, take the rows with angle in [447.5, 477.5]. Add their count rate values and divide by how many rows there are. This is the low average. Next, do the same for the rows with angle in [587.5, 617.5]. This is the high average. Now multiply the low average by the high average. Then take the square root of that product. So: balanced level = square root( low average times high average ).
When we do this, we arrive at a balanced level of 3.7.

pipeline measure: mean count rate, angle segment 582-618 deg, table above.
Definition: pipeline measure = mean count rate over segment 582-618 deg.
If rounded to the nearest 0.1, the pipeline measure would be 3.1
